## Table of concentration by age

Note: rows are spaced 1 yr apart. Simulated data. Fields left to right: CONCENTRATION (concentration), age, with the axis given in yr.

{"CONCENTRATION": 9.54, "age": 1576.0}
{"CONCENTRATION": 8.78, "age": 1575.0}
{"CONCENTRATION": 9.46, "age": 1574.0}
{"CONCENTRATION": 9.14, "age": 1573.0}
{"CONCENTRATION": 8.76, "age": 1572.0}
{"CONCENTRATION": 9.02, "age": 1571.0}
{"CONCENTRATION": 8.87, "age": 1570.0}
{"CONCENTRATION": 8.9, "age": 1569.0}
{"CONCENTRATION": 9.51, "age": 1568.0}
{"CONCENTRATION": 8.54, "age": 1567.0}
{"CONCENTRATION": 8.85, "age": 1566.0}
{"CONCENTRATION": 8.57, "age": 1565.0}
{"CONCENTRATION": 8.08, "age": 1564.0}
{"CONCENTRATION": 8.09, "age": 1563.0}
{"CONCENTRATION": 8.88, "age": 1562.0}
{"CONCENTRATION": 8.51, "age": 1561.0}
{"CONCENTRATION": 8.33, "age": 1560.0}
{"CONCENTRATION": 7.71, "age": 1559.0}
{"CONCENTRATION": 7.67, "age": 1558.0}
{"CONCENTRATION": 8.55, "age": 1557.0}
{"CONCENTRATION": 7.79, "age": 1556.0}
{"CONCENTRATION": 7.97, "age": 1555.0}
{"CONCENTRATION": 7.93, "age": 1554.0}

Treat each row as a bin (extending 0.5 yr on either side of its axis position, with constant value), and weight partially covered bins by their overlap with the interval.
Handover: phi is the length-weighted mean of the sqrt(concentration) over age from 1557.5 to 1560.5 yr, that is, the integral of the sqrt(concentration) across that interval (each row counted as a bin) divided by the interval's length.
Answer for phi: 2.81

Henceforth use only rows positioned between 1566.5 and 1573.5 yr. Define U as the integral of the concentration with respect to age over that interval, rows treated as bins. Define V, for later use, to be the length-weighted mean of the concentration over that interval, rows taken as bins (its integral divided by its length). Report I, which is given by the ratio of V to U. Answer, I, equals 0.14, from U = 63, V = 9.0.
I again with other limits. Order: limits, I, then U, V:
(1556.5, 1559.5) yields 0.33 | 24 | 8.0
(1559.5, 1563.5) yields 0.25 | 34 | 8.5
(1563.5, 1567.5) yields 0.25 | 34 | 8.5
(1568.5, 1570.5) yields 0.50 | 18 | 8.9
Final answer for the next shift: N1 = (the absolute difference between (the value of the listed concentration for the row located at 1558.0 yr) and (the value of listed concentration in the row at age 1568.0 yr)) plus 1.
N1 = 2.84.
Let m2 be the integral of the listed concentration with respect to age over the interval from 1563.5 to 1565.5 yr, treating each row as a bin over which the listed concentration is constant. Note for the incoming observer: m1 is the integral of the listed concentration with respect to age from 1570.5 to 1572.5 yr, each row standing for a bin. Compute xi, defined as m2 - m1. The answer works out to -1.1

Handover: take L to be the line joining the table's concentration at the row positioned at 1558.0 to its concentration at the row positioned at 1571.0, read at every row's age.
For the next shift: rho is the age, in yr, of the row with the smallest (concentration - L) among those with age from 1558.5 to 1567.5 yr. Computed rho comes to 1564.0 yr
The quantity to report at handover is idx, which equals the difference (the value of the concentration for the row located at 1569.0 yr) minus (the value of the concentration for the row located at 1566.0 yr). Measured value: 0.05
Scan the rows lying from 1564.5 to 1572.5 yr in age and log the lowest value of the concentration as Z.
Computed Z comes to 8.54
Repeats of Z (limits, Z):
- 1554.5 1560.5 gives 7.67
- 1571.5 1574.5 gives 8.76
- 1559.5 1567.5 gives 8.08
